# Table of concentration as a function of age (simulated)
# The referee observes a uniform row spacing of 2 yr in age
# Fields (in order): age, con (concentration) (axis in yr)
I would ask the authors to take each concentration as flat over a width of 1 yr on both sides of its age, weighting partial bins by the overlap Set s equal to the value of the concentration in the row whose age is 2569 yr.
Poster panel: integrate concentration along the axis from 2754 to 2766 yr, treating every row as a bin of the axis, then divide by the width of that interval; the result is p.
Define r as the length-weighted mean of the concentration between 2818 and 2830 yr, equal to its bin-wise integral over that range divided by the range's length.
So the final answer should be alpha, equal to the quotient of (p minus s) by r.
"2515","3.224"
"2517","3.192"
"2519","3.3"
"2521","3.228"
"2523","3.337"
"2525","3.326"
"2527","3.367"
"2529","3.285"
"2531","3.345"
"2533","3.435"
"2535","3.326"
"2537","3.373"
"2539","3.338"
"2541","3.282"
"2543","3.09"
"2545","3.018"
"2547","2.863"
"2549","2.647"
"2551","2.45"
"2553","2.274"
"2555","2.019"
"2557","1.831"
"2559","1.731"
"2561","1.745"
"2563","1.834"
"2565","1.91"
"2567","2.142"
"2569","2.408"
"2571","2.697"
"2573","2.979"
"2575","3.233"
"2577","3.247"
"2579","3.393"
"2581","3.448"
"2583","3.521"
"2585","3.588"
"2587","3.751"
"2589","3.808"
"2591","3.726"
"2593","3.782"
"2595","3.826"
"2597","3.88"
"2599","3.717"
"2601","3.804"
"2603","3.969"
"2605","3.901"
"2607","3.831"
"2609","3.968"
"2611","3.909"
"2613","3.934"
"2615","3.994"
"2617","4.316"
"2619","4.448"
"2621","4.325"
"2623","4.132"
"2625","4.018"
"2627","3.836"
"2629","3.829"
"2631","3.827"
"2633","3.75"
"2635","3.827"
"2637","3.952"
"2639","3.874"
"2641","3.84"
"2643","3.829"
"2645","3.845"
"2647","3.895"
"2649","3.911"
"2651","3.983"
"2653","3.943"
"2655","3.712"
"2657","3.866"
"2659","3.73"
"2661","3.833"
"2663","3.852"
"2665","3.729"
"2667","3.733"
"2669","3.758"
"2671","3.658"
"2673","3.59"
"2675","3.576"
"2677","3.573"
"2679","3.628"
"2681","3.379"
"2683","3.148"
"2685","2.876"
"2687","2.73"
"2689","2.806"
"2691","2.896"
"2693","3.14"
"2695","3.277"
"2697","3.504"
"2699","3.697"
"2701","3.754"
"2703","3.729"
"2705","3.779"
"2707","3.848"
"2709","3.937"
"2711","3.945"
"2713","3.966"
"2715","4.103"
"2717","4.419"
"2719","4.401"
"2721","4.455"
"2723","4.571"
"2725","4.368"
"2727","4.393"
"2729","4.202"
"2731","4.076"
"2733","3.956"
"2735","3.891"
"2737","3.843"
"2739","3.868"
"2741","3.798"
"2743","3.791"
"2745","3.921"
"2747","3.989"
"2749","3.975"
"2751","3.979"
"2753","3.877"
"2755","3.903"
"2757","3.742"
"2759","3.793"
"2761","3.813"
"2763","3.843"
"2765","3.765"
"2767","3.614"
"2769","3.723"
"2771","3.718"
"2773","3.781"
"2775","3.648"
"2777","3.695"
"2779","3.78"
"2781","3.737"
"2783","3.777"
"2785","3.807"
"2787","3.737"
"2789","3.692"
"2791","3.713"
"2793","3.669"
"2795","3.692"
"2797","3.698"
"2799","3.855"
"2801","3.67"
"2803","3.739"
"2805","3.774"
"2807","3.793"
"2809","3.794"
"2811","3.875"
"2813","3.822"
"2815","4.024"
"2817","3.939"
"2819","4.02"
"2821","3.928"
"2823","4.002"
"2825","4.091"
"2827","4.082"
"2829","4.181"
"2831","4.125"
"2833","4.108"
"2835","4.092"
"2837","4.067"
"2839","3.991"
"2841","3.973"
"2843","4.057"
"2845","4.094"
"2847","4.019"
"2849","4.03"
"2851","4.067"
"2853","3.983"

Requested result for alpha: 0.3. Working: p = 3.81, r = 4.05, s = 2.408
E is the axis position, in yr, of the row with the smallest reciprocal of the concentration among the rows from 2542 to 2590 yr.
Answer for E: 2589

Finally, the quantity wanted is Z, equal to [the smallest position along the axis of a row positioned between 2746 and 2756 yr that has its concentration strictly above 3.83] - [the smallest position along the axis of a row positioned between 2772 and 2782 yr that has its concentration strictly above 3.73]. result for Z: -26 yr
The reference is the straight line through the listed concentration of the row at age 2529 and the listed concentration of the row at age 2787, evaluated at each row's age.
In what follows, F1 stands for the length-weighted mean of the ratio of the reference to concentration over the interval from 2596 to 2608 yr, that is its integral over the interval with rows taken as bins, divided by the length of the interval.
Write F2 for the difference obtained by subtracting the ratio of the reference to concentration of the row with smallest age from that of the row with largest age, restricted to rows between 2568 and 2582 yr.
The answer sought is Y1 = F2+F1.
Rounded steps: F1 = 0.89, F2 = -0.41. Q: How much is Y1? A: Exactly 0.47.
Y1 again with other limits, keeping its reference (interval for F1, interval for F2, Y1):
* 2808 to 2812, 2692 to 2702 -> 0.80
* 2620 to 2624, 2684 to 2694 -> 0.72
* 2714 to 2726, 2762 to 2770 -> 0.86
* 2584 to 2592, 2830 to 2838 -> 0.93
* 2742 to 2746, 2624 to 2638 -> 0.97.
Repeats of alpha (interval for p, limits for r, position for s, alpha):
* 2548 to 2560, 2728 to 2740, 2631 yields -0.4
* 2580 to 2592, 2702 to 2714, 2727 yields -0.2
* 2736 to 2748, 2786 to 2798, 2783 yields 0.0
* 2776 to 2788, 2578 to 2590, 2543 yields 0.2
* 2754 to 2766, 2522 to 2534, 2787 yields 0.0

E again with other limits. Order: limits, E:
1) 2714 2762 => 2723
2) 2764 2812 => 2811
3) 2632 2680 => 2651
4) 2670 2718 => 2717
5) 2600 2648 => 2619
